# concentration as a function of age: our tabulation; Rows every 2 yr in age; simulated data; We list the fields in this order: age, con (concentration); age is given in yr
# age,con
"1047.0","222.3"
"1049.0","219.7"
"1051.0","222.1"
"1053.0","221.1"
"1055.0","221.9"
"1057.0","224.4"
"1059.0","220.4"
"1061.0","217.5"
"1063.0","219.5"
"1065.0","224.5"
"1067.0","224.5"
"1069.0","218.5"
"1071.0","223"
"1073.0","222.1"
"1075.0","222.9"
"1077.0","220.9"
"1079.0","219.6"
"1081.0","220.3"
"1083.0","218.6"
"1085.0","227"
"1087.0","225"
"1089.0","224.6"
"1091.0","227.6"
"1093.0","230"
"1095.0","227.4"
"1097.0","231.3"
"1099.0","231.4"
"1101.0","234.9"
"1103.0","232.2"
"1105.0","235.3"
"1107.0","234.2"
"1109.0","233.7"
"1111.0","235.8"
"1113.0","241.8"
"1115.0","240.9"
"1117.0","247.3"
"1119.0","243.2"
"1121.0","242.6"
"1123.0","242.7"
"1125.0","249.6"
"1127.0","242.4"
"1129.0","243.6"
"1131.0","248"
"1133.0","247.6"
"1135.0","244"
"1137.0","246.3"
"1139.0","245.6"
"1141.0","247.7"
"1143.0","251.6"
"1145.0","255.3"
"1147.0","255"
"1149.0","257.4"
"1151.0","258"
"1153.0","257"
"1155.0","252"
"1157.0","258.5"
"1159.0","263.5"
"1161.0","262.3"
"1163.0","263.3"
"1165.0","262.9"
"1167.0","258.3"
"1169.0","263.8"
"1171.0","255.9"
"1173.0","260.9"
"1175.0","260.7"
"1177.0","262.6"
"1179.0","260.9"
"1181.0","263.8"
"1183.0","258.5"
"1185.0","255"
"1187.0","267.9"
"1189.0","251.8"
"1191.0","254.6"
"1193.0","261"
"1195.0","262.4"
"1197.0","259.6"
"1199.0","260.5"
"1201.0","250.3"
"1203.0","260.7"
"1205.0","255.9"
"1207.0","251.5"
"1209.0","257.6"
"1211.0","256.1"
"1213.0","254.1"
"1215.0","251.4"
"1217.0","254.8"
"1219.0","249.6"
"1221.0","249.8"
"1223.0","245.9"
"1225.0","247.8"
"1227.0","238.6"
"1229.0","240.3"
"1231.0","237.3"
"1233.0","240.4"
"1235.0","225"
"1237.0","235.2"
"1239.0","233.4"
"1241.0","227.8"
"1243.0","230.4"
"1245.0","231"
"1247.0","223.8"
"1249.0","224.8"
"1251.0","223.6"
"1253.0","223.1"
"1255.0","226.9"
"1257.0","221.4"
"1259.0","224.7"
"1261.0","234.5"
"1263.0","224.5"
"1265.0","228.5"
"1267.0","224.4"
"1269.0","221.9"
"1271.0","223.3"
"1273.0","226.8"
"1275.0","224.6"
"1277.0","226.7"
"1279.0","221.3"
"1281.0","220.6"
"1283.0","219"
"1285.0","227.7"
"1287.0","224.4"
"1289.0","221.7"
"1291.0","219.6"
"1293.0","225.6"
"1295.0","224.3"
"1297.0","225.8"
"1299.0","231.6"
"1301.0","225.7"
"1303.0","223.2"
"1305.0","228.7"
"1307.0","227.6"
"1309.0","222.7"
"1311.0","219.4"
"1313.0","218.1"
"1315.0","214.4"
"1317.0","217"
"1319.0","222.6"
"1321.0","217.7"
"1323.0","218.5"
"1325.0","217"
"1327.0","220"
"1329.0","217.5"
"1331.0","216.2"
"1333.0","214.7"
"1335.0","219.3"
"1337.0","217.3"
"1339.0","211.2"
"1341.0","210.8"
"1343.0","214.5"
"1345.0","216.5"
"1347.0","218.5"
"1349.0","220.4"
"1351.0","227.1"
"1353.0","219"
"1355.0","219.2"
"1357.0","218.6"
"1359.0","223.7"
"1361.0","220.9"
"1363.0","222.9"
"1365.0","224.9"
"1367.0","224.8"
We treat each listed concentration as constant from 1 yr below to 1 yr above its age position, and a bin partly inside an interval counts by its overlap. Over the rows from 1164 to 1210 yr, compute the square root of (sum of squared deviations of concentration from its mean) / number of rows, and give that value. 4.3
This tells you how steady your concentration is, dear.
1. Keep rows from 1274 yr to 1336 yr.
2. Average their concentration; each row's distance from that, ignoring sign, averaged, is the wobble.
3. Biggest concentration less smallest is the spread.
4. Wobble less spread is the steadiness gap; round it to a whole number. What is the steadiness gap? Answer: -14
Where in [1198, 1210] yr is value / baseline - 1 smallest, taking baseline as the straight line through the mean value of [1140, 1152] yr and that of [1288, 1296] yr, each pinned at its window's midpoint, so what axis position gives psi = 1201.0 yr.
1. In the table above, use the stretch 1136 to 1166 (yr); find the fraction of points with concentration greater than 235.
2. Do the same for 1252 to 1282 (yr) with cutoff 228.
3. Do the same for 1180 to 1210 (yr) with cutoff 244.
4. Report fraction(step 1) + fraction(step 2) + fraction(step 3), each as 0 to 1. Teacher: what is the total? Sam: 2.1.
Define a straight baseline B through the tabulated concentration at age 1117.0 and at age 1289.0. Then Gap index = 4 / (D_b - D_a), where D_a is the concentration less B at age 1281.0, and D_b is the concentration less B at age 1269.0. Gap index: -8.2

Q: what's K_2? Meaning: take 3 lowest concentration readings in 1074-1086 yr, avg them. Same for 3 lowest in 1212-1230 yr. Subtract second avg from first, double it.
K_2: -44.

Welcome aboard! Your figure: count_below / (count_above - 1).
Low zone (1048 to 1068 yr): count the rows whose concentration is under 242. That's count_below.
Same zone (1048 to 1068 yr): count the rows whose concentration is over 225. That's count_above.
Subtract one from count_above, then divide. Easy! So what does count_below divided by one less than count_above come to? -10.0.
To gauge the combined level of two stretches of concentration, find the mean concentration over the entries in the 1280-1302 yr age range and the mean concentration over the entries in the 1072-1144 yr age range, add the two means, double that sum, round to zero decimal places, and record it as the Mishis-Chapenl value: 919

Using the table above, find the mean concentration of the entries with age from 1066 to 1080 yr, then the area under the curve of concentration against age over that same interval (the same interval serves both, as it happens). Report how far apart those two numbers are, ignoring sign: 2881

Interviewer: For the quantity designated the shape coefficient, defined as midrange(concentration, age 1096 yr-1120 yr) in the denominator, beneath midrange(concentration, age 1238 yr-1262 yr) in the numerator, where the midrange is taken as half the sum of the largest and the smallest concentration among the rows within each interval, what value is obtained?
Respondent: 0.95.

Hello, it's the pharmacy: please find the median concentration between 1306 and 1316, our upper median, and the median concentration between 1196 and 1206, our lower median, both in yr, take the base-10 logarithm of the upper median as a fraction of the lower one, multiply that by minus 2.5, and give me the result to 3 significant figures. 0.183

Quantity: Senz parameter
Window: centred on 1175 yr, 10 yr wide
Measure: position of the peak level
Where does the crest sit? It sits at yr 1177.0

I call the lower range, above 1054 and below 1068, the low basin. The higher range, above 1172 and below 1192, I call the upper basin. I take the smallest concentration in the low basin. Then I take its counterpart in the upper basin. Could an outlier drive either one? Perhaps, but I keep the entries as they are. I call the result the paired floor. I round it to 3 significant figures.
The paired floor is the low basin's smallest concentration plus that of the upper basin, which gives 469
